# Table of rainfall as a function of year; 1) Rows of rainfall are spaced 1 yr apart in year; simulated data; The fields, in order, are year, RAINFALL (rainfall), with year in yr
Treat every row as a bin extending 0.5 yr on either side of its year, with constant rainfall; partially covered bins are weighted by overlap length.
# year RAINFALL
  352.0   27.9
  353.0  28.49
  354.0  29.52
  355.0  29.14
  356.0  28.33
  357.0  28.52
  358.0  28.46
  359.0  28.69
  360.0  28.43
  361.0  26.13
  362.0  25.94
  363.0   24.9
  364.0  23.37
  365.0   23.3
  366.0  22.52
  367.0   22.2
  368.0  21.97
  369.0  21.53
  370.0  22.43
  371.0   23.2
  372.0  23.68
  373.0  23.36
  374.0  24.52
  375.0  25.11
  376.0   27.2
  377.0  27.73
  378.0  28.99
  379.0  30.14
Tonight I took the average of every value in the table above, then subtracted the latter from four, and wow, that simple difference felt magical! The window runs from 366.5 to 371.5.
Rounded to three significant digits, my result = -18.3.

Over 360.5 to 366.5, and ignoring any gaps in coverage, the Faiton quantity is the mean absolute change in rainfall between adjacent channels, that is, 0.72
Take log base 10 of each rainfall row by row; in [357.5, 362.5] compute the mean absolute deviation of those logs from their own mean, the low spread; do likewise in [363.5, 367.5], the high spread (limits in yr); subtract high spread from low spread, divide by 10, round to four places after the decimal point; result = 0.0010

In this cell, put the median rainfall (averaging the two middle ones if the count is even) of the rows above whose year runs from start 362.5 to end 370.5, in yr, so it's 22.5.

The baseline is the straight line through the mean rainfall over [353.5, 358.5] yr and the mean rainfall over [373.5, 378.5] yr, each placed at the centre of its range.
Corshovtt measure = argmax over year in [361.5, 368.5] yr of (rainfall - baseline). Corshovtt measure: 362.0 yr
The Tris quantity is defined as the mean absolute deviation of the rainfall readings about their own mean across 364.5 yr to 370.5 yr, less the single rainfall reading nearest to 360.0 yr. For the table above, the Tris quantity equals -28.0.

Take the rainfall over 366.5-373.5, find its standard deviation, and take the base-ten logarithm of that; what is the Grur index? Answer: -0.1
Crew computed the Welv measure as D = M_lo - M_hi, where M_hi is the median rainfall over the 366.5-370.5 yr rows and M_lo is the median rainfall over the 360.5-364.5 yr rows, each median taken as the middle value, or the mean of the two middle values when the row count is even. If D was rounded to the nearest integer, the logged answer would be 3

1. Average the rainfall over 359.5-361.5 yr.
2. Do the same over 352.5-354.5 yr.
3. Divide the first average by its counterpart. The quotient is 0.94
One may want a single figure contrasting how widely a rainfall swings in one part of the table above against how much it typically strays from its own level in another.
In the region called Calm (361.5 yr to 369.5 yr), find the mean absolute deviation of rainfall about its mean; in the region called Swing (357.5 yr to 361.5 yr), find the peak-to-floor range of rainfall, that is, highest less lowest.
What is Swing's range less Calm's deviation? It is 1.4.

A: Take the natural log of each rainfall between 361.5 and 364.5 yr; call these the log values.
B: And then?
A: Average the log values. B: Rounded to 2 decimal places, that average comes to 3.21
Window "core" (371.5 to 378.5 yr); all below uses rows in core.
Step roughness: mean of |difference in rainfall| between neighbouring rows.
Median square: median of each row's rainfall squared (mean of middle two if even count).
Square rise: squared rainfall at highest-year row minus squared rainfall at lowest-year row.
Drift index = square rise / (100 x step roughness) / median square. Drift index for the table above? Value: 0.0045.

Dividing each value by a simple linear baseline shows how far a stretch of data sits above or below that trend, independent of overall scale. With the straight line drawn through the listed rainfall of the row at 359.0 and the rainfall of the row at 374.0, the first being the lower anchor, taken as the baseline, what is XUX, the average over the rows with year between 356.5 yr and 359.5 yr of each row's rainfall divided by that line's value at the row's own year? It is 0.99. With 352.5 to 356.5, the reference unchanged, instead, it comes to 0.96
